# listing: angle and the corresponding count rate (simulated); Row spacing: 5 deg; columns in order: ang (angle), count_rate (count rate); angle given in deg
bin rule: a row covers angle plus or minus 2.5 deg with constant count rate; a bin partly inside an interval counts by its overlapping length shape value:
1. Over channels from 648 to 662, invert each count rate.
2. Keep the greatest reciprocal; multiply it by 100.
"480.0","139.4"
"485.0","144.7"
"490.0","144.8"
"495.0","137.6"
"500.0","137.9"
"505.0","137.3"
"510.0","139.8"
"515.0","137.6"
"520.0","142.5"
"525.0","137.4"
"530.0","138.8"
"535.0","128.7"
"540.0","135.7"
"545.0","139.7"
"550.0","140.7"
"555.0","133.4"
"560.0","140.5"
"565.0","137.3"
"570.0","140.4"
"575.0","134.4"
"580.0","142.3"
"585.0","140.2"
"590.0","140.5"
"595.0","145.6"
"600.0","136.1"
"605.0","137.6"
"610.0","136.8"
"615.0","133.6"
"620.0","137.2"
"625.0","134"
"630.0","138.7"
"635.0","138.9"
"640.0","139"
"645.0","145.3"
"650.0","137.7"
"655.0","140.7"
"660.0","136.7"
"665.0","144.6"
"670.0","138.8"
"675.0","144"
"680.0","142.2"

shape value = 0.732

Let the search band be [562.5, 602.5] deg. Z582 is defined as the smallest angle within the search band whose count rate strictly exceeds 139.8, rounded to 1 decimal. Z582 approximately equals 570.0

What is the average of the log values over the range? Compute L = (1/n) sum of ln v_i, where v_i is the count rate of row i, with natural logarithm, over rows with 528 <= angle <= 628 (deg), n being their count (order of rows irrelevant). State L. 4.92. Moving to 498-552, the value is 4.93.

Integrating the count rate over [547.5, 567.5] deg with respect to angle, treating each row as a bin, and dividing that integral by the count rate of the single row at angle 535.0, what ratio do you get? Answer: 21.4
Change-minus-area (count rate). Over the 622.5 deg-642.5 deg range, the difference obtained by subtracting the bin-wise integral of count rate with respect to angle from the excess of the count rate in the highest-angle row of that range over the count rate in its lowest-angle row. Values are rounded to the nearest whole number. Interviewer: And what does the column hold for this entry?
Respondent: -2748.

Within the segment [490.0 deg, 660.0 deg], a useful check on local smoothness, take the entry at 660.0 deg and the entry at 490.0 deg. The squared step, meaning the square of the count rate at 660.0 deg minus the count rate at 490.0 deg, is 65.6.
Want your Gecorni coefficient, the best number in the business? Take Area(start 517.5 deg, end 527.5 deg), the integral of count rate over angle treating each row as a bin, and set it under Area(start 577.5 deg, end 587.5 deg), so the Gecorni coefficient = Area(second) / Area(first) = 1.009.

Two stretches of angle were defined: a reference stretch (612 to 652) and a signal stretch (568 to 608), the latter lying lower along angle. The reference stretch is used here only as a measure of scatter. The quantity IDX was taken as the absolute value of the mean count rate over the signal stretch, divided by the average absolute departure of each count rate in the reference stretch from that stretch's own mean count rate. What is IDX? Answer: 58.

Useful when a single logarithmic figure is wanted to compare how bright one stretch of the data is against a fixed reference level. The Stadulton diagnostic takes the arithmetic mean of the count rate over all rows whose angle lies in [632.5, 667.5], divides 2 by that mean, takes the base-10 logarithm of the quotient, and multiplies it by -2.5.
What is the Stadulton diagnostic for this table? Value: 4.62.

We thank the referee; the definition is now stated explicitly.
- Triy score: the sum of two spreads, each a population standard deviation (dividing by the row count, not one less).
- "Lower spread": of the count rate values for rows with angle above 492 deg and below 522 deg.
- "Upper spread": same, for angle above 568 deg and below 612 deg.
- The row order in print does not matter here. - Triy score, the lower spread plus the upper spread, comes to 5.1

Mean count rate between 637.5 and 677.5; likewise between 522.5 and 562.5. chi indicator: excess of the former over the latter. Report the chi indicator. 4.0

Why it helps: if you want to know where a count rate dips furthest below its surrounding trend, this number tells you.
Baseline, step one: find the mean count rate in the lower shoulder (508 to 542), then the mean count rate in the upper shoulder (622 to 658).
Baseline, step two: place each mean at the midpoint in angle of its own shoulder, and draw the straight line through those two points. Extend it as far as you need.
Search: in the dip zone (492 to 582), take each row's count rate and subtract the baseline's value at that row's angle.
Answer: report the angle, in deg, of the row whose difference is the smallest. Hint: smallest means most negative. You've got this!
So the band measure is 535.0 deg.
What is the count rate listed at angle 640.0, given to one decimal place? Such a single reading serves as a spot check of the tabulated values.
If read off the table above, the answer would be 139.0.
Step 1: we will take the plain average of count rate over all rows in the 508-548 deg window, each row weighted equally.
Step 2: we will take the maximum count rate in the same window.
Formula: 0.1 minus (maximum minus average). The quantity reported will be -4.9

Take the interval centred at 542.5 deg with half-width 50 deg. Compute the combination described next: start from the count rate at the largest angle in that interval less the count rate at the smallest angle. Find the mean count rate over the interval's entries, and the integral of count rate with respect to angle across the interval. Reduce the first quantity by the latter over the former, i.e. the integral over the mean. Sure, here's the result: -97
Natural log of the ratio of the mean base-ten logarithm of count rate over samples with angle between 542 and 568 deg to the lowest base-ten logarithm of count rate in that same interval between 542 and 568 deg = 0.0073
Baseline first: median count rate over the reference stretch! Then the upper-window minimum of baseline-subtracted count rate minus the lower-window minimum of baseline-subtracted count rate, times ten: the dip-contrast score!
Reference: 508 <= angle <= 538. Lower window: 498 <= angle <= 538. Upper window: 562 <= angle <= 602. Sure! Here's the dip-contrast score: 57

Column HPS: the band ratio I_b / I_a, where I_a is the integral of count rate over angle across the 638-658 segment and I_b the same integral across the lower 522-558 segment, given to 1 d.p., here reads 1.7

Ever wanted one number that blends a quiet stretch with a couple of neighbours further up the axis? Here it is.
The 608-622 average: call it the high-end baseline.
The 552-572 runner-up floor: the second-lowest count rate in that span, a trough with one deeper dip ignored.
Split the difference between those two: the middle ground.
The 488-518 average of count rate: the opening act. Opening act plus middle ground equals 276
